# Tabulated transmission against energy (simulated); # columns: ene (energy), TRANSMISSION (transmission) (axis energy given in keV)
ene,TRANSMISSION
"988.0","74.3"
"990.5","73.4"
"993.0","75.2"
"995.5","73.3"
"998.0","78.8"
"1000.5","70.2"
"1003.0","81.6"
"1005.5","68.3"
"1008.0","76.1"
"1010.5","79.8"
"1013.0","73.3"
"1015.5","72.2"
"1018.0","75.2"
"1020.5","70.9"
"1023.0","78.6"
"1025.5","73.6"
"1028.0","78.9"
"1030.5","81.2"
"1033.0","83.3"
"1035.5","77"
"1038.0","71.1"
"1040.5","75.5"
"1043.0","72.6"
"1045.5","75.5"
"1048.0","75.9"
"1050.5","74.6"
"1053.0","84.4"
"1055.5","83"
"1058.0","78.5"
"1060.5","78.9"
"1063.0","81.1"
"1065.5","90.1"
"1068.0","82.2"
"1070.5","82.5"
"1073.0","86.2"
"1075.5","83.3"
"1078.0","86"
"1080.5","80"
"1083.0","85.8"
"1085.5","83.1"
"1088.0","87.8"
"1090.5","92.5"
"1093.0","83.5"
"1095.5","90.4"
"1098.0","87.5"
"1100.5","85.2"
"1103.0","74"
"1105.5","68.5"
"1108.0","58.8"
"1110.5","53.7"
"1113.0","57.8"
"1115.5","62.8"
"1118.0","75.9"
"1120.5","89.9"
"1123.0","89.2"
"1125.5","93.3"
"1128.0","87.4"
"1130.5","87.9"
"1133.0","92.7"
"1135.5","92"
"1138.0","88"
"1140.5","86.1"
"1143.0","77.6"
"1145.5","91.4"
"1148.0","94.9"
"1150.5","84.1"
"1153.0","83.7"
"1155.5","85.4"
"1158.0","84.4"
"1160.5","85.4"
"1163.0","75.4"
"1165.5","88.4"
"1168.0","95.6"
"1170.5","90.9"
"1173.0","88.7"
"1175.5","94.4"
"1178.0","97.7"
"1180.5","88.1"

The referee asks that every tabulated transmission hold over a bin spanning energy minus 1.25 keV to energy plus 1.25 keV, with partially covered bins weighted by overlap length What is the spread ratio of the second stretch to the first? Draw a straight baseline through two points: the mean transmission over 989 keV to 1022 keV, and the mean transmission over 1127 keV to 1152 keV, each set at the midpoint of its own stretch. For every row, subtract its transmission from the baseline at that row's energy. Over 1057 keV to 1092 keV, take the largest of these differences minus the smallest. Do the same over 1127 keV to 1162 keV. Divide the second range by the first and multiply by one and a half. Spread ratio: 2.2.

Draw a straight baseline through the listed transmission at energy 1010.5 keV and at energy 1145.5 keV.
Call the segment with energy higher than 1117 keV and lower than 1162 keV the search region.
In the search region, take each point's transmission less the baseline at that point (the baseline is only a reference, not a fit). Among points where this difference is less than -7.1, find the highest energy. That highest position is 1160.5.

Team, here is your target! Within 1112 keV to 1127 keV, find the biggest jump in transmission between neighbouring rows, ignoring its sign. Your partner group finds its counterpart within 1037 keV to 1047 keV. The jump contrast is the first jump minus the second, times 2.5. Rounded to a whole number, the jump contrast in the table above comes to 24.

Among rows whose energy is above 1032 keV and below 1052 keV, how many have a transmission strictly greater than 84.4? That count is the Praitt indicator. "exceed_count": 0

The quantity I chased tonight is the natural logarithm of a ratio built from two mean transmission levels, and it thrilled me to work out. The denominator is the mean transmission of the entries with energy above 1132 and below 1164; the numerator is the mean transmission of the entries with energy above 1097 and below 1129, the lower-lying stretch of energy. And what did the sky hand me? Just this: -0.13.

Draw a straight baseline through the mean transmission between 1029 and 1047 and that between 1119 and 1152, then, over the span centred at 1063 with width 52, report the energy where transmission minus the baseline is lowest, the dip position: 1038.0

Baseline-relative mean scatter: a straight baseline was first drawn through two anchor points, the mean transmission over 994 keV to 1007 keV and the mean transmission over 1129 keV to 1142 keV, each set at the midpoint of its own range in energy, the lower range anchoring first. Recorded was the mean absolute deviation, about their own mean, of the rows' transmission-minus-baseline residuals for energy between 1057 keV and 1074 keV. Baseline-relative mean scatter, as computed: 2.8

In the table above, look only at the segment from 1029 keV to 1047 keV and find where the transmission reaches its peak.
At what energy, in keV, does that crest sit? 1033.0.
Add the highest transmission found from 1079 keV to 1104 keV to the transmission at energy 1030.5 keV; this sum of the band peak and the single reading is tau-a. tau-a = 173.7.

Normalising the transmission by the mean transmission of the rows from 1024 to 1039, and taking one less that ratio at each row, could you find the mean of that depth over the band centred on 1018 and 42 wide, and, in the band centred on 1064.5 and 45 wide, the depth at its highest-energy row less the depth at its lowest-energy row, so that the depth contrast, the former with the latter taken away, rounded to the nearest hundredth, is 0.16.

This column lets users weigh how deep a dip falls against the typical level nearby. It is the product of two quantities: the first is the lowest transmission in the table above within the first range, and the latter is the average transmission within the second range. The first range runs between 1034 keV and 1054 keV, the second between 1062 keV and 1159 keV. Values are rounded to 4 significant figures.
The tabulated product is 5883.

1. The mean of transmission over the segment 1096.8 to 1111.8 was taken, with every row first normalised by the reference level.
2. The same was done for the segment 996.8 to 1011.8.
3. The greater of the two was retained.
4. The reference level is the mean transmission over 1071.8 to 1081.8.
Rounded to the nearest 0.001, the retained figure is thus 0.904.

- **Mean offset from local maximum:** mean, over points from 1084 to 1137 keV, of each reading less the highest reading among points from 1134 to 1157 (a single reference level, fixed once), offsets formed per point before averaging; -14.2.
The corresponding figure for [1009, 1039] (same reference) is -18.6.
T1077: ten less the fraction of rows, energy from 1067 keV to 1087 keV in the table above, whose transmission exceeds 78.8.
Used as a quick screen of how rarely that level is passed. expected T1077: 9.0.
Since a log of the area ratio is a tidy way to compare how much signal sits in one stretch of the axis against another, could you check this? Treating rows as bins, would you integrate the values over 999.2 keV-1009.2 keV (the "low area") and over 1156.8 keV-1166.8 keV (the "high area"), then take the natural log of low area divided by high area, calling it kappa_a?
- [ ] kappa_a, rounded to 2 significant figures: -0.12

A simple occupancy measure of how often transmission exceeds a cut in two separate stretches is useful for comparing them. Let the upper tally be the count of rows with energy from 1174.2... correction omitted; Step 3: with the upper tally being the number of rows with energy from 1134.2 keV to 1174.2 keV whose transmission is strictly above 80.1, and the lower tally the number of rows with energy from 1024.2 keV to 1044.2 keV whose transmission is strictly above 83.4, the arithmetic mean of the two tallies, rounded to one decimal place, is 7.0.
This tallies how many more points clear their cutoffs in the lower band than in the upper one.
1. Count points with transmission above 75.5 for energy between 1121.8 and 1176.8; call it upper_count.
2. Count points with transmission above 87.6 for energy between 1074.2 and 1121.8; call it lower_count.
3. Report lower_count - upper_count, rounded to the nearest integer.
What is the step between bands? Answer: -17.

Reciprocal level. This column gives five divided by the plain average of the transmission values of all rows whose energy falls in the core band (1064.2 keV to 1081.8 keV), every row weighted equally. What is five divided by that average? 0.059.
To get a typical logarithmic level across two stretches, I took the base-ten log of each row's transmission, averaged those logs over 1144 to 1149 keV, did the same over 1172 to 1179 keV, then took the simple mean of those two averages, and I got 1.97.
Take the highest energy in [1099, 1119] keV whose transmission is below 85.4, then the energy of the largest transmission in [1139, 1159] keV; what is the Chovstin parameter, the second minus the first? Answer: 30.0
